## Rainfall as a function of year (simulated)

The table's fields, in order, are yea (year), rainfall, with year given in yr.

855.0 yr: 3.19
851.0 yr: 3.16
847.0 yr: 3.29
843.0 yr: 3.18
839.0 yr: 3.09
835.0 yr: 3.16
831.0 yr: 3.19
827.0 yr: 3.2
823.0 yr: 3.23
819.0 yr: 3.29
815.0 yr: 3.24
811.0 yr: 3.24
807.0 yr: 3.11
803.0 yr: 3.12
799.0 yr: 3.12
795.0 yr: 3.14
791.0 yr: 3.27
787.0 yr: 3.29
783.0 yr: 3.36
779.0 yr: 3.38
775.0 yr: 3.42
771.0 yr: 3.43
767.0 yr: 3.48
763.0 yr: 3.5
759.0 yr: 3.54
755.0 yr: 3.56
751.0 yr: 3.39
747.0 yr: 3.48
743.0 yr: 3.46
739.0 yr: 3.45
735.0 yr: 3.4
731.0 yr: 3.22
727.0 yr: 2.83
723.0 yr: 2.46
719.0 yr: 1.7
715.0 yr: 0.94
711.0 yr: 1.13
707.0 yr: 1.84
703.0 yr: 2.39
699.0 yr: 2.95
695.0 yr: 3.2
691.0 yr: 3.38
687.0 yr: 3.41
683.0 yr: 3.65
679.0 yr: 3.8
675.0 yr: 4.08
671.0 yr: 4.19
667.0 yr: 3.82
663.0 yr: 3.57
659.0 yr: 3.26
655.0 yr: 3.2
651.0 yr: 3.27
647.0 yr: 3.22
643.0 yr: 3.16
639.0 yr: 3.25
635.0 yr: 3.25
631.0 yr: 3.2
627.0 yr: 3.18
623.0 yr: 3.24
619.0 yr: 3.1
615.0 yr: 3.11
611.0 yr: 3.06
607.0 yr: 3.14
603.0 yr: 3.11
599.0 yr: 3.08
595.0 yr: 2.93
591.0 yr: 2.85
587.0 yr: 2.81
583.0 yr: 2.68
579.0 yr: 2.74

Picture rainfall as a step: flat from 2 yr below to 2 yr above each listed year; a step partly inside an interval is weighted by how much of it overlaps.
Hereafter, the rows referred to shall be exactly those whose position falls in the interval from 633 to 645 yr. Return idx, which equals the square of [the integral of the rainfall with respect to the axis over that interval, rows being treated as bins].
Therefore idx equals 1493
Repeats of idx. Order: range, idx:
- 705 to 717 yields 245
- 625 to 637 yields 1484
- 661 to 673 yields 2146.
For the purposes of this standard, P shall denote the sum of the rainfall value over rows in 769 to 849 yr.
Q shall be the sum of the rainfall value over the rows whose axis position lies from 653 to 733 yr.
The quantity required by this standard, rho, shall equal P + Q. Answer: 123.8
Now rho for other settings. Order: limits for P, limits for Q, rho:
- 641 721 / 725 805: 127.0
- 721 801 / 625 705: 133.6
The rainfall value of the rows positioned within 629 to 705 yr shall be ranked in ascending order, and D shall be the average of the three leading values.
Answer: 2.83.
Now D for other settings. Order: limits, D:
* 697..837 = 1.26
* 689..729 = 1.26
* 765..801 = 3.18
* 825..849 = 3.14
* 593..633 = 3.02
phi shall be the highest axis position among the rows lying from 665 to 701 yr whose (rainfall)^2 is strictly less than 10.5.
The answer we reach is 699.0 yr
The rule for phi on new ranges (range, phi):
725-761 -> 731.0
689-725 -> 723.0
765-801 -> 799.0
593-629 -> 627.0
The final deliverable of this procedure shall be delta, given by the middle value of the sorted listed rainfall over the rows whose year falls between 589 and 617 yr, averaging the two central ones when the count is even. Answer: 3.08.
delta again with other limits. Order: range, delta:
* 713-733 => 2.46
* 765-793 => 3.38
